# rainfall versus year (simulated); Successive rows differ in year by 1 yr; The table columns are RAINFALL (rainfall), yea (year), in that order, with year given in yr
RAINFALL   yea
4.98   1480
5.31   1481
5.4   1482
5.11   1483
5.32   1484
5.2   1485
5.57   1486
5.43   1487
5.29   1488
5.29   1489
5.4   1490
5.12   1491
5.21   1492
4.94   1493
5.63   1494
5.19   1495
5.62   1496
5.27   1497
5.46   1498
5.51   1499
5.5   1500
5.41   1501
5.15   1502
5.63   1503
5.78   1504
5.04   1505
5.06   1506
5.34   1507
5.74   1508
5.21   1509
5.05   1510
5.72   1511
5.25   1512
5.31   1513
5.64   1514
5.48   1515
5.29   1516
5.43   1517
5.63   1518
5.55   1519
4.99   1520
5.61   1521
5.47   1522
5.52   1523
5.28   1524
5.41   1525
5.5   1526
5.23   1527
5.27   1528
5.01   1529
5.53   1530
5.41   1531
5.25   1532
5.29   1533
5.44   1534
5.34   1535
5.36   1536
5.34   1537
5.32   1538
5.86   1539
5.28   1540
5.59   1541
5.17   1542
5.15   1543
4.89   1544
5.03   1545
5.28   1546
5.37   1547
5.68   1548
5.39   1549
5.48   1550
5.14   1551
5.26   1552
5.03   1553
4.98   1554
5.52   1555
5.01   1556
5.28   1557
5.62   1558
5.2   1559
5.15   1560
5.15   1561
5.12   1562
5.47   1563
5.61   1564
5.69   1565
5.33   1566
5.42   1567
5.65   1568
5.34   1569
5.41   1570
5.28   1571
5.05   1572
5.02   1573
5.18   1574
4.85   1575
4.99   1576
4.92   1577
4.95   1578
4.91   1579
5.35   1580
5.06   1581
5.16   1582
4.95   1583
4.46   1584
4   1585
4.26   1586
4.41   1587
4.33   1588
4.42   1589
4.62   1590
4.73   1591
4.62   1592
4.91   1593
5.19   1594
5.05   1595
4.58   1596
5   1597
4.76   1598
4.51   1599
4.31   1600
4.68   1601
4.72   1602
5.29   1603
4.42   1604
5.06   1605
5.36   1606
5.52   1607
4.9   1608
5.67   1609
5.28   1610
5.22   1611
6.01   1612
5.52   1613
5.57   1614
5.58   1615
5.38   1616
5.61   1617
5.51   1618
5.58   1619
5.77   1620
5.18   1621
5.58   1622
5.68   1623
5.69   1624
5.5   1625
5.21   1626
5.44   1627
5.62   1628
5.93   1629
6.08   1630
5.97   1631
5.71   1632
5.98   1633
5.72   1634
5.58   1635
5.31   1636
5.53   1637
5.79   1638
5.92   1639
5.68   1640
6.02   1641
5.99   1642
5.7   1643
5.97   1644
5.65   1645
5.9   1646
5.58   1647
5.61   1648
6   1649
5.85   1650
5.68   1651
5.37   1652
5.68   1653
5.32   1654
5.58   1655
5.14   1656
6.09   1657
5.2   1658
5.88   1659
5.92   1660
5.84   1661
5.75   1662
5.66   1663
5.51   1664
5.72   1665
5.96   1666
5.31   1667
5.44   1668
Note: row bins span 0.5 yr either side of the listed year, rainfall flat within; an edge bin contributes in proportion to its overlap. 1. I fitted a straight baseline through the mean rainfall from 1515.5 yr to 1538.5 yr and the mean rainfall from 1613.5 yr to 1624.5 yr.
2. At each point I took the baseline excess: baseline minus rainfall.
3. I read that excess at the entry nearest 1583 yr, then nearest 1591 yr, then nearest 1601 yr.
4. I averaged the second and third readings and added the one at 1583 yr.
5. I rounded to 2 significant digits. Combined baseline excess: 1.3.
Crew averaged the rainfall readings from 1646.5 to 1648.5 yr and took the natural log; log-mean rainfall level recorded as 1.72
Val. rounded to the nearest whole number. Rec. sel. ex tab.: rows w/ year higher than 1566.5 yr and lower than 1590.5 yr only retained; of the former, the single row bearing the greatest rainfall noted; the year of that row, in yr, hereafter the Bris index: 1568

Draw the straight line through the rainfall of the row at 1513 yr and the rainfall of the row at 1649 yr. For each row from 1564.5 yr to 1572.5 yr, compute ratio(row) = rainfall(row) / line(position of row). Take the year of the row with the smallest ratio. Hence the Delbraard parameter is 1572 yr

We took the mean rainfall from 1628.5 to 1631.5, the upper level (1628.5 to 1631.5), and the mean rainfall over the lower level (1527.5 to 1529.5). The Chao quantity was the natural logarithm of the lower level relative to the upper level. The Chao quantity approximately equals -0.15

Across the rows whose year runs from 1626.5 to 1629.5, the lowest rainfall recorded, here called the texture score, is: 5.44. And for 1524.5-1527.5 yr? 5.23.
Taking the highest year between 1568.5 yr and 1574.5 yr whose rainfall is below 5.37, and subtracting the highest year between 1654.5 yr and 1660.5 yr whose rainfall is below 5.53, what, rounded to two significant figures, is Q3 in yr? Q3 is -84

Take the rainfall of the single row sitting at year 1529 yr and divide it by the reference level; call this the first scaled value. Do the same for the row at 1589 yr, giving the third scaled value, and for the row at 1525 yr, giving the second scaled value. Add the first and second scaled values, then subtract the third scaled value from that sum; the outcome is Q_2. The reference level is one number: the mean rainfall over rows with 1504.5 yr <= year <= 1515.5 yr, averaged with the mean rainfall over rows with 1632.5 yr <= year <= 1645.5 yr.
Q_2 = 1.08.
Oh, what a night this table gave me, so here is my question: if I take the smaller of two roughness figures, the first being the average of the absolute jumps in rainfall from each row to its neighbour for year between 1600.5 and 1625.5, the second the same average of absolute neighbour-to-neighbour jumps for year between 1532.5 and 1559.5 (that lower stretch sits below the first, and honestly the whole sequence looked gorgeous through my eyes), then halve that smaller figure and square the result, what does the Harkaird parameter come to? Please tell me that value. 0.015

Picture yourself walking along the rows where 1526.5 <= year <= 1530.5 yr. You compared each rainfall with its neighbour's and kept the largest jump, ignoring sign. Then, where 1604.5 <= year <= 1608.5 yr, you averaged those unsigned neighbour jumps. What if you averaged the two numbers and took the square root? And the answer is 0.66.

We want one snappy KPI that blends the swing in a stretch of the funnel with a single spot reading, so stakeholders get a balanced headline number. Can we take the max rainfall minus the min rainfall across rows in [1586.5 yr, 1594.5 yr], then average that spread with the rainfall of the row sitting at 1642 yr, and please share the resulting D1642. 3.4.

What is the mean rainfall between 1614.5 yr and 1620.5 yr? 5.6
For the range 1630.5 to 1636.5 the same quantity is 5.7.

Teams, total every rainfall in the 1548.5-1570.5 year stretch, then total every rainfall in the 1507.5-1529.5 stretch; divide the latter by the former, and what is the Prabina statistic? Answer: 1.0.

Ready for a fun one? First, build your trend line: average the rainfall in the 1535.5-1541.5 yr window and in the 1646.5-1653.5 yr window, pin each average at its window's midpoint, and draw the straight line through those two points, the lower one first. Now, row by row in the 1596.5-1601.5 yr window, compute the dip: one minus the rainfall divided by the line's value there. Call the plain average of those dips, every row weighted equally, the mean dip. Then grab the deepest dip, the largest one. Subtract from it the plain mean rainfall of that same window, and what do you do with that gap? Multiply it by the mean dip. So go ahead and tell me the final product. -0.74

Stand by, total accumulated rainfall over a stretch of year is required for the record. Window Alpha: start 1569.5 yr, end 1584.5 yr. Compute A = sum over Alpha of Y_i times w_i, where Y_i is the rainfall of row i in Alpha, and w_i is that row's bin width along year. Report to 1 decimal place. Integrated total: 75.5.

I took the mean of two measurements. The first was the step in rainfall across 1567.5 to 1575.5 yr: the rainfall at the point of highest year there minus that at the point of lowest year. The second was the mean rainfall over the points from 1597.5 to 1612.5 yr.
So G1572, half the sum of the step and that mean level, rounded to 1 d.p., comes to 2.1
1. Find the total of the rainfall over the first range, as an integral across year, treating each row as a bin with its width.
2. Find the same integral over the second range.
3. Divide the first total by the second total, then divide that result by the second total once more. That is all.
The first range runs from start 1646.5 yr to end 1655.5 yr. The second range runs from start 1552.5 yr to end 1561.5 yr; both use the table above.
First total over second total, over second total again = 0.023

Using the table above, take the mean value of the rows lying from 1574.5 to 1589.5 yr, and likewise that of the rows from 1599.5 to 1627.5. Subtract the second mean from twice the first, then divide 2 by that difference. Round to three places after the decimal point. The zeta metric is 0.483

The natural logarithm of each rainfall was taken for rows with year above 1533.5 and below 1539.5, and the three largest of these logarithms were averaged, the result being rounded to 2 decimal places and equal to 1.71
